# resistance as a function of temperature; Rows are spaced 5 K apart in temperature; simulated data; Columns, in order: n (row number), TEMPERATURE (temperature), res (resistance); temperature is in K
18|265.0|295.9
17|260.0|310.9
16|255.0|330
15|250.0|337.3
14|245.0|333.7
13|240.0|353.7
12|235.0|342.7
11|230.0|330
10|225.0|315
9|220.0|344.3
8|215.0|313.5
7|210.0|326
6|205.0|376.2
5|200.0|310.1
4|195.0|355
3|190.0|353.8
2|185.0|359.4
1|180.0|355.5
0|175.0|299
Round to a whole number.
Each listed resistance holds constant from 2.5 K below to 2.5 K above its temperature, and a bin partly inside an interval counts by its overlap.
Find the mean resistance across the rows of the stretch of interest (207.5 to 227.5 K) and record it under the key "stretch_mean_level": 325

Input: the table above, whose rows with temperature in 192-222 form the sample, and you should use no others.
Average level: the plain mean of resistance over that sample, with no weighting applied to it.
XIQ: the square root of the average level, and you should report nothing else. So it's 18.4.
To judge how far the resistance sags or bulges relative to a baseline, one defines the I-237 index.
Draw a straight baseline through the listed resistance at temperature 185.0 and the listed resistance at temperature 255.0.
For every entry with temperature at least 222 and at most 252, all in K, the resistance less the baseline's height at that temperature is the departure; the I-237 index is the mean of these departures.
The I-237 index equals -2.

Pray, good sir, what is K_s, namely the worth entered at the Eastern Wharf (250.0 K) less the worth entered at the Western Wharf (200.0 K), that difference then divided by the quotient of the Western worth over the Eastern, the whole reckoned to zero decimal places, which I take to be 30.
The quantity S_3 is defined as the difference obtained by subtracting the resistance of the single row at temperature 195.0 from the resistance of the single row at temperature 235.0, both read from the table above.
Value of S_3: -12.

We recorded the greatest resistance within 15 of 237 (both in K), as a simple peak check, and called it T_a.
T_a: 353.7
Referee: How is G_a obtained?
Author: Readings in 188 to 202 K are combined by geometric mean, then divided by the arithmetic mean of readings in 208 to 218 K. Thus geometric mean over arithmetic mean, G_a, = 1.06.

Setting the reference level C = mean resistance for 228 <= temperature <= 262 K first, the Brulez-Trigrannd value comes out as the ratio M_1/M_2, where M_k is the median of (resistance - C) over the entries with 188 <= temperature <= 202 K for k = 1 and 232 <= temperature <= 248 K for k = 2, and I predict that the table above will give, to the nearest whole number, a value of 2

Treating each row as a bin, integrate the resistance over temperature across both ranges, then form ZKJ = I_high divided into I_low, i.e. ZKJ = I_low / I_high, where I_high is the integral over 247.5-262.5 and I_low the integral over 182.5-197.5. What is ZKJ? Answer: 1.09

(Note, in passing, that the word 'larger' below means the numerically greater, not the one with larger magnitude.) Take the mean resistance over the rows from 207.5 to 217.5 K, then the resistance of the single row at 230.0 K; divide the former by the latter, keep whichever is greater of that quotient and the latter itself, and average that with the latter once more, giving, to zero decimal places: 330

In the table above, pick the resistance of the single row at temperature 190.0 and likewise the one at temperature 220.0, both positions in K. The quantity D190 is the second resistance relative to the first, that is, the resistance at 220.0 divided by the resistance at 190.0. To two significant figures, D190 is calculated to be 0.97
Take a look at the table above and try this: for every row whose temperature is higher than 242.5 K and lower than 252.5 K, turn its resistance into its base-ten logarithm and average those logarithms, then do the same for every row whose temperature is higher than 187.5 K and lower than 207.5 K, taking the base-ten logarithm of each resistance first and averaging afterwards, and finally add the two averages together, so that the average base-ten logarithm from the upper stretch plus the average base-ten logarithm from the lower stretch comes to 5.07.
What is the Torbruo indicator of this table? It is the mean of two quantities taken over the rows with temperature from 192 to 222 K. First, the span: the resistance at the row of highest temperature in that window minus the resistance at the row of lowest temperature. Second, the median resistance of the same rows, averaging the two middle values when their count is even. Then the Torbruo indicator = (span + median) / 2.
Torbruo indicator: 162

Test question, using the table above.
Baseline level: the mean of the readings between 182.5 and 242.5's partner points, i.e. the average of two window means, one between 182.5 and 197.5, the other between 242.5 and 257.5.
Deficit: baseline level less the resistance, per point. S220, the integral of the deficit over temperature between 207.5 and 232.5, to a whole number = 478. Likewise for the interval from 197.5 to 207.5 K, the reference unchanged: 17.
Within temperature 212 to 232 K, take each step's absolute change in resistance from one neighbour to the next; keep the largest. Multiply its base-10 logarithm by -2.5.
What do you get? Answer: -3.72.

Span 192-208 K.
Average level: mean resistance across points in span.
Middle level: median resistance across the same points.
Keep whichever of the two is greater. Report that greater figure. 355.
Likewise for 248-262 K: 330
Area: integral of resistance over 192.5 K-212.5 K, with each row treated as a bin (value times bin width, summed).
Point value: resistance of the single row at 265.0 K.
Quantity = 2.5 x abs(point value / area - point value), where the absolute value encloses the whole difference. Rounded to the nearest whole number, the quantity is 740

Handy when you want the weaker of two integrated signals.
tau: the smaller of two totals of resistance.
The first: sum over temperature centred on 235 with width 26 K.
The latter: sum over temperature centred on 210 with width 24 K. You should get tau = 1670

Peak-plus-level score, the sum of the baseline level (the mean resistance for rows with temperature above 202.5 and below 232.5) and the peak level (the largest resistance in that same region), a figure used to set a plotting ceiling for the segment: 710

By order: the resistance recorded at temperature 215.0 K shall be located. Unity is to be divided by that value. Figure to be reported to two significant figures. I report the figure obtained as 0.0032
